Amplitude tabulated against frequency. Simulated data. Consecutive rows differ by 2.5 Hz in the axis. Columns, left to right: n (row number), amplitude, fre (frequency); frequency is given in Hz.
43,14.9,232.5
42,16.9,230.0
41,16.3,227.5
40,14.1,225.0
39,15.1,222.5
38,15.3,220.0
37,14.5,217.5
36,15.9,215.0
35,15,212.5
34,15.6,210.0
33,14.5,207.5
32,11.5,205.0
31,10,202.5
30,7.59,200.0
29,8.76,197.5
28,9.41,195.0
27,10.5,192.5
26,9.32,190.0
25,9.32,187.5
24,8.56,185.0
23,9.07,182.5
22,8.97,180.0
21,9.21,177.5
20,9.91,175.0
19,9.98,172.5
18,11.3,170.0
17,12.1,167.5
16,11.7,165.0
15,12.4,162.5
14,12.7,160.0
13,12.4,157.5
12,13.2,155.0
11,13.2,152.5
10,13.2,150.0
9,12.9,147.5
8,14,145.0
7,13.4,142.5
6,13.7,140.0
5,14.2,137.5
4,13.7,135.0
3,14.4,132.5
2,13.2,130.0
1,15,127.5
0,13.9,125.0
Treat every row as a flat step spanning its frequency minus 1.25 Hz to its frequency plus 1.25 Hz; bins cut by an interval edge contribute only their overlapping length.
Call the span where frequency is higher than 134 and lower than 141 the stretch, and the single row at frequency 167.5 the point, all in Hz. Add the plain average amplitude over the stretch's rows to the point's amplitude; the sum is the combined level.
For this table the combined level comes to 26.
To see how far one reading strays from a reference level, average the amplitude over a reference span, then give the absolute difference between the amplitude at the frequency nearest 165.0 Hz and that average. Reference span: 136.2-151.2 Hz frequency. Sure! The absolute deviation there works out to 1.9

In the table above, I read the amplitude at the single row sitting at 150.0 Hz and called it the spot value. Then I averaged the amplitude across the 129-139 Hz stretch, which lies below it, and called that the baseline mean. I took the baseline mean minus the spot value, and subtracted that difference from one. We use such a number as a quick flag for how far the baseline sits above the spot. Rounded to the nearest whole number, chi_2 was 0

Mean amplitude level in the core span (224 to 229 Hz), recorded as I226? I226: 15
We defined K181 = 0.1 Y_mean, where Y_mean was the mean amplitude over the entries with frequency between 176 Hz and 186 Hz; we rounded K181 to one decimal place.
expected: 0.9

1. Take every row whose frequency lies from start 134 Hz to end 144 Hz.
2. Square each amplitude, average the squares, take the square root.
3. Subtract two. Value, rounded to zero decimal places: 12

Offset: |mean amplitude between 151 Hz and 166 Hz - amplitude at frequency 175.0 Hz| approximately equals 2.7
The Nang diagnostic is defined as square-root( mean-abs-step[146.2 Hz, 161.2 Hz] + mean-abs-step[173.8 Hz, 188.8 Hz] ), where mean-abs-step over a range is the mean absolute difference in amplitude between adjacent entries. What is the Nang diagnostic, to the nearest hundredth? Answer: 0.86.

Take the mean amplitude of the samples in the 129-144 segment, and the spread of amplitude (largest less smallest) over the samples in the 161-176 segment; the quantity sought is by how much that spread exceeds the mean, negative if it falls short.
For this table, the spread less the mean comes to -11.3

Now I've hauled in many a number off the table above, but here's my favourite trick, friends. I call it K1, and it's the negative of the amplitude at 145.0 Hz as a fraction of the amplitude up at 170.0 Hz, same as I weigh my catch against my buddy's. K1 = -1.24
